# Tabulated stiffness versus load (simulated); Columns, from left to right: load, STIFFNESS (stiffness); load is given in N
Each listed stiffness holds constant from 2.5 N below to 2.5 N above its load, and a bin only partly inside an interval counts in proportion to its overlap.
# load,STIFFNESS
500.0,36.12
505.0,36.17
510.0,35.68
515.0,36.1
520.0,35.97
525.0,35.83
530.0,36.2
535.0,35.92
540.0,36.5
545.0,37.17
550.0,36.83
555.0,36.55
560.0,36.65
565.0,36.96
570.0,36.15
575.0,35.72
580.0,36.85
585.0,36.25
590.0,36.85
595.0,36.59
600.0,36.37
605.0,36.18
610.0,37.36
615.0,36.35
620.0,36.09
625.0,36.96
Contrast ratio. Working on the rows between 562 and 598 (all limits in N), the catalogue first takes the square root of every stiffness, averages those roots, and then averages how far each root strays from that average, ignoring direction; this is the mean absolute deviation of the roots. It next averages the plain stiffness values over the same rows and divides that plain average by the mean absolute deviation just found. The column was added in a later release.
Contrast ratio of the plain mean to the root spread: 1163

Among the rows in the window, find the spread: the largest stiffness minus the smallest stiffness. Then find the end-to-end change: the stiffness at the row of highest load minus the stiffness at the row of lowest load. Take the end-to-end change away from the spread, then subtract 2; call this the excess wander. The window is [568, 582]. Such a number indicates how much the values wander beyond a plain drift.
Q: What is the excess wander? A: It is -1.57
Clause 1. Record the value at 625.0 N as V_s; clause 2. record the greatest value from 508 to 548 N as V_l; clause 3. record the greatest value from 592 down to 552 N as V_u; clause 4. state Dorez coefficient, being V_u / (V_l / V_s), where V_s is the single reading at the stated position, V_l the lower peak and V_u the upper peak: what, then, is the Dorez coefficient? 36.8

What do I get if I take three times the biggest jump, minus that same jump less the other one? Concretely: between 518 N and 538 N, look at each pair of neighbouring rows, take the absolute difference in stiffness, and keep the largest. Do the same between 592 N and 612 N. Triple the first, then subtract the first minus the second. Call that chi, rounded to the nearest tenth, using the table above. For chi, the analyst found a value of 1.9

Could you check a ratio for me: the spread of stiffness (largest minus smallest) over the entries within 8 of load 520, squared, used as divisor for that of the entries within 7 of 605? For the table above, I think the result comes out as 16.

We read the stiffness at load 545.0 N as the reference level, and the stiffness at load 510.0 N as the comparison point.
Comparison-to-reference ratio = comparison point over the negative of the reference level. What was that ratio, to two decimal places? -0.96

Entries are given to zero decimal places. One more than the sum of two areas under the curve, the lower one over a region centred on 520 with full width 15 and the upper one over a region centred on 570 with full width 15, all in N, 1085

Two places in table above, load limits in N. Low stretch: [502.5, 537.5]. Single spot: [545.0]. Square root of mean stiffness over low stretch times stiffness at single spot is 36.6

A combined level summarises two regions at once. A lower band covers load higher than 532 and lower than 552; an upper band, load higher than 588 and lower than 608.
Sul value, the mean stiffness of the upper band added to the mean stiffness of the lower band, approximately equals 73.10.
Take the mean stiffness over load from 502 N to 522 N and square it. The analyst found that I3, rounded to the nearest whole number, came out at 1295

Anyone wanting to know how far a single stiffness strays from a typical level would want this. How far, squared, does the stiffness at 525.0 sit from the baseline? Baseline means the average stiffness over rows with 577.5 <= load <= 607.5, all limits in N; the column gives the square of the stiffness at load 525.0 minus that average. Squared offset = 0.47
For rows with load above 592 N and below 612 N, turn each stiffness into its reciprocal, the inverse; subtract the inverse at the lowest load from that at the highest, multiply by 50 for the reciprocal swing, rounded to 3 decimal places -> -0.028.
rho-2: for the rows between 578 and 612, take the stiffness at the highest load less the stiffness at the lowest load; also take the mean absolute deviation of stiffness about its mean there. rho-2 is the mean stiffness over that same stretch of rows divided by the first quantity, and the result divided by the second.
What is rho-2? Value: 218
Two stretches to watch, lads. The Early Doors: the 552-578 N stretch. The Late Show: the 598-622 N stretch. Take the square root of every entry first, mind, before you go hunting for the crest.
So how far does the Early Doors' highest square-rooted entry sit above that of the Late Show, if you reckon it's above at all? -0.033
